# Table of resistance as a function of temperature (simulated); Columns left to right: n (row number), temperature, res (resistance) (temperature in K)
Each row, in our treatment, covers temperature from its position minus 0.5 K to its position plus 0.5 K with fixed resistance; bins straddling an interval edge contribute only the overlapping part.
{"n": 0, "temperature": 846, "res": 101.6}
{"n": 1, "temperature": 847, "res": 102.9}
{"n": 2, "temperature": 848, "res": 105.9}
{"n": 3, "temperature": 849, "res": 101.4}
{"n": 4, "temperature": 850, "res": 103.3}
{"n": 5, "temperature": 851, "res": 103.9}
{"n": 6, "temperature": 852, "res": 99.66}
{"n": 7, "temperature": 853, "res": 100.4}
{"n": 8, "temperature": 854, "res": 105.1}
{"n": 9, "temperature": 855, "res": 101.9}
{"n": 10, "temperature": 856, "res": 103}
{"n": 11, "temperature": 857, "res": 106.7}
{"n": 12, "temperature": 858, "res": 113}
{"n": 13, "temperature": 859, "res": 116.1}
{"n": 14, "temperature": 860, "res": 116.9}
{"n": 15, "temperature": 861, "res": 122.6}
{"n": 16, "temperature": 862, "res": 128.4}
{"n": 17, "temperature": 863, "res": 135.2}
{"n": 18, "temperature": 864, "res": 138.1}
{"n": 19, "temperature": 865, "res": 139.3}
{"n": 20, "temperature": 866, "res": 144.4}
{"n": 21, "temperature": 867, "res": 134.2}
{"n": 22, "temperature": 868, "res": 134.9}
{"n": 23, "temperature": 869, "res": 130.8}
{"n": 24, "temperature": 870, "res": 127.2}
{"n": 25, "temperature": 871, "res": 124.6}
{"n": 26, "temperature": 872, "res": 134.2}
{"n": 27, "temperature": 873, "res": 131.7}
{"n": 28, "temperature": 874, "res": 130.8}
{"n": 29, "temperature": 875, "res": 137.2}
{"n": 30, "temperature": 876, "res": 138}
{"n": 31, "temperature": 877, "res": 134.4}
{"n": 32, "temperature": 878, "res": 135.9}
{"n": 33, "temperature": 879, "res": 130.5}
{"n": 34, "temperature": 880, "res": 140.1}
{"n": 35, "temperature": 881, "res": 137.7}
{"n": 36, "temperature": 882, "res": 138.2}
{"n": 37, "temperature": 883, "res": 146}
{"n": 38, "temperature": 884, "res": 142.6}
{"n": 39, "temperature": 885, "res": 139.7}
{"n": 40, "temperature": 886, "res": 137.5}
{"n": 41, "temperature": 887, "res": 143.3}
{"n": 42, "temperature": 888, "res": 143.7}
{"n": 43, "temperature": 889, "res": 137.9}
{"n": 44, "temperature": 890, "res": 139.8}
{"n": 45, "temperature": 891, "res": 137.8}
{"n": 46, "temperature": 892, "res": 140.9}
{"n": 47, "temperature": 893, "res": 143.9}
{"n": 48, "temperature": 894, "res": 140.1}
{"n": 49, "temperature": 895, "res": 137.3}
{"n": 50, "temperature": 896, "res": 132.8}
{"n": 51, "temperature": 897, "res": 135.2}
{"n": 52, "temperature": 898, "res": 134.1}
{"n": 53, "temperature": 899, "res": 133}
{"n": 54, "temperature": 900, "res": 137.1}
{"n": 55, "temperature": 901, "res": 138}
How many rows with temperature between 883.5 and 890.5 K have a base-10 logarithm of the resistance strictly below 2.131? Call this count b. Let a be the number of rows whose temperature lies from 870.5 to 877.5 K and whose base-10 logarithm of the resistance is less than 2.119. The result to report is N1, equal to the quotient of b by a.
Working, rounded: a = 2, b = 0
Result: 0.0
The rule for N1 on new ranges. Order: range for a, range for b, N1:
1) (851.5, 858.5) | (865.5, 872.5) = 0.9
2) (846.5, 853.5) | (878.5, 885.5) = 0.1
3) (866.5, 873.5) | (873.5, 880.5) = 1.0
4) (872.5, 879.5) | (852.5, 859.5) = 3.5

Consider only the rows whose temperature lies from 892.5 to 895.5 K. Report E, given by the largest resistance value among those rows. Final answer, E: 143.9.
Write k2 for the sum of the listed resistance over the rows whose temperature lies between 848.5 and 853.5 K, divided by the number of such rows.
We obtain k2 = 102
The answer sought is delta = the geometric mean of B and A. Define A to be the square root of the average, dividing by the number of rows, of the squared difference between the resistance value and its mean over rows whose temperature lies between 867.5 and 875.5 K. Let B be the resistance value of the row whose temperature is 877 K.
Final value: 22.7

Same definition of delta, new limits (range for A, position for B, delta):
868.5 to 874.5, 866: 21.3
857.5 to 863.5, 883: 33.6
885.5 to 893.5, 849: 16.2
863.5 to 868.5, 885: 22.6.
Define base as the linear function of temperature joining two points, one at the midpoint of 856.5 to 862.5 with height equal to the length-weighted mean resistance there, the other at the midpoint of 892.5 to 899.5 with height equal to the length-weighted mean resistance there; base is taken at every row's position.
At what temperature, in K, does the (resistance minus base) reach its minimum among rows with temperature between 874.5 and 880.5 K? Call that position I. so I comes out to 879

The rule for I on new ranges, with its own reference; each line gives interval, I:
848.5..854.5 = 852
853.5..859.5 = 855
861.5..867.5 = 862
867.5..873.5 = 871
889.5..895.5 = 895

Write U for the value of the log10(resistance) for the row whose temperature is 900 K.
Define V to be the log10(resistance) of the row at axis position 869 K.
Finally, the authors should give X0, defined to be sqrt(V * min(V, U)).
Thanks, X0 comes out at 2.12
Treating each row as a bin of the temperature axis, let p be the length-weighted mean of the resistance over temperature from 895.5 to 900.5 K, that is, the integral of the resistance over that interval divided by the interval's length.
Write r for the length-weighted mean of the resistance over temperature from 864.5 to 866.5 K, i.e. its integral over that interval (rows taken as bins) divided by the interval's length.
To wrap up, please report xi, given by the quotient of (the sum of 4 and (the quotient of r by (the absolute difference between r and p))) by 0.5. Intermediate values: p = 134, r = 142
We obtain 46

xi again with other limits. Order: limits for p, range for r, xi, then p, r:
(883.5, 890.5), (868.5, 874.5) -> 32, 141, 130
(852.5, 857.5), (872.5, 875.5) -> 17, 103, 133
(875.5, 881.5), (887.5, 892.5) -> 79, 136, 140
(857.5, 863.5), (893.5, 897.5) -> 27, 122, 136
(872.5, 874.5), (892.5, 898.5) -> 54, 131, 137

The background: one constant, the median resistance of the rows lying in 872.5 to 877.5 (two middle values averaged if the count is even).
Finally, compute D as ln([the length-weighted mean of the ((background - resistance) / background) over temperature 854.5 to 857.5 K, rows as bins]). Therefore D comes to -1.5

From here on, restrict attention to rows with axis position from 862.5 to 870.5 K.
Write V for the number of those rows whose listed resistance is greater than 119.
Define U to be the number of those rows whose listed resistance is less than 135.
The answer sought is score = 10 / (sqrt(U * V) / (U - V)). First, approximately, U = 4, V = 8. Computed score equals -7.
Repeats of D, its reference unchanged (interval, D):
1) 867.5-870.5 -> -3.7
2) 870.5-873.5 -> -3.5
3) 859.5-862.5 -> -2.4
